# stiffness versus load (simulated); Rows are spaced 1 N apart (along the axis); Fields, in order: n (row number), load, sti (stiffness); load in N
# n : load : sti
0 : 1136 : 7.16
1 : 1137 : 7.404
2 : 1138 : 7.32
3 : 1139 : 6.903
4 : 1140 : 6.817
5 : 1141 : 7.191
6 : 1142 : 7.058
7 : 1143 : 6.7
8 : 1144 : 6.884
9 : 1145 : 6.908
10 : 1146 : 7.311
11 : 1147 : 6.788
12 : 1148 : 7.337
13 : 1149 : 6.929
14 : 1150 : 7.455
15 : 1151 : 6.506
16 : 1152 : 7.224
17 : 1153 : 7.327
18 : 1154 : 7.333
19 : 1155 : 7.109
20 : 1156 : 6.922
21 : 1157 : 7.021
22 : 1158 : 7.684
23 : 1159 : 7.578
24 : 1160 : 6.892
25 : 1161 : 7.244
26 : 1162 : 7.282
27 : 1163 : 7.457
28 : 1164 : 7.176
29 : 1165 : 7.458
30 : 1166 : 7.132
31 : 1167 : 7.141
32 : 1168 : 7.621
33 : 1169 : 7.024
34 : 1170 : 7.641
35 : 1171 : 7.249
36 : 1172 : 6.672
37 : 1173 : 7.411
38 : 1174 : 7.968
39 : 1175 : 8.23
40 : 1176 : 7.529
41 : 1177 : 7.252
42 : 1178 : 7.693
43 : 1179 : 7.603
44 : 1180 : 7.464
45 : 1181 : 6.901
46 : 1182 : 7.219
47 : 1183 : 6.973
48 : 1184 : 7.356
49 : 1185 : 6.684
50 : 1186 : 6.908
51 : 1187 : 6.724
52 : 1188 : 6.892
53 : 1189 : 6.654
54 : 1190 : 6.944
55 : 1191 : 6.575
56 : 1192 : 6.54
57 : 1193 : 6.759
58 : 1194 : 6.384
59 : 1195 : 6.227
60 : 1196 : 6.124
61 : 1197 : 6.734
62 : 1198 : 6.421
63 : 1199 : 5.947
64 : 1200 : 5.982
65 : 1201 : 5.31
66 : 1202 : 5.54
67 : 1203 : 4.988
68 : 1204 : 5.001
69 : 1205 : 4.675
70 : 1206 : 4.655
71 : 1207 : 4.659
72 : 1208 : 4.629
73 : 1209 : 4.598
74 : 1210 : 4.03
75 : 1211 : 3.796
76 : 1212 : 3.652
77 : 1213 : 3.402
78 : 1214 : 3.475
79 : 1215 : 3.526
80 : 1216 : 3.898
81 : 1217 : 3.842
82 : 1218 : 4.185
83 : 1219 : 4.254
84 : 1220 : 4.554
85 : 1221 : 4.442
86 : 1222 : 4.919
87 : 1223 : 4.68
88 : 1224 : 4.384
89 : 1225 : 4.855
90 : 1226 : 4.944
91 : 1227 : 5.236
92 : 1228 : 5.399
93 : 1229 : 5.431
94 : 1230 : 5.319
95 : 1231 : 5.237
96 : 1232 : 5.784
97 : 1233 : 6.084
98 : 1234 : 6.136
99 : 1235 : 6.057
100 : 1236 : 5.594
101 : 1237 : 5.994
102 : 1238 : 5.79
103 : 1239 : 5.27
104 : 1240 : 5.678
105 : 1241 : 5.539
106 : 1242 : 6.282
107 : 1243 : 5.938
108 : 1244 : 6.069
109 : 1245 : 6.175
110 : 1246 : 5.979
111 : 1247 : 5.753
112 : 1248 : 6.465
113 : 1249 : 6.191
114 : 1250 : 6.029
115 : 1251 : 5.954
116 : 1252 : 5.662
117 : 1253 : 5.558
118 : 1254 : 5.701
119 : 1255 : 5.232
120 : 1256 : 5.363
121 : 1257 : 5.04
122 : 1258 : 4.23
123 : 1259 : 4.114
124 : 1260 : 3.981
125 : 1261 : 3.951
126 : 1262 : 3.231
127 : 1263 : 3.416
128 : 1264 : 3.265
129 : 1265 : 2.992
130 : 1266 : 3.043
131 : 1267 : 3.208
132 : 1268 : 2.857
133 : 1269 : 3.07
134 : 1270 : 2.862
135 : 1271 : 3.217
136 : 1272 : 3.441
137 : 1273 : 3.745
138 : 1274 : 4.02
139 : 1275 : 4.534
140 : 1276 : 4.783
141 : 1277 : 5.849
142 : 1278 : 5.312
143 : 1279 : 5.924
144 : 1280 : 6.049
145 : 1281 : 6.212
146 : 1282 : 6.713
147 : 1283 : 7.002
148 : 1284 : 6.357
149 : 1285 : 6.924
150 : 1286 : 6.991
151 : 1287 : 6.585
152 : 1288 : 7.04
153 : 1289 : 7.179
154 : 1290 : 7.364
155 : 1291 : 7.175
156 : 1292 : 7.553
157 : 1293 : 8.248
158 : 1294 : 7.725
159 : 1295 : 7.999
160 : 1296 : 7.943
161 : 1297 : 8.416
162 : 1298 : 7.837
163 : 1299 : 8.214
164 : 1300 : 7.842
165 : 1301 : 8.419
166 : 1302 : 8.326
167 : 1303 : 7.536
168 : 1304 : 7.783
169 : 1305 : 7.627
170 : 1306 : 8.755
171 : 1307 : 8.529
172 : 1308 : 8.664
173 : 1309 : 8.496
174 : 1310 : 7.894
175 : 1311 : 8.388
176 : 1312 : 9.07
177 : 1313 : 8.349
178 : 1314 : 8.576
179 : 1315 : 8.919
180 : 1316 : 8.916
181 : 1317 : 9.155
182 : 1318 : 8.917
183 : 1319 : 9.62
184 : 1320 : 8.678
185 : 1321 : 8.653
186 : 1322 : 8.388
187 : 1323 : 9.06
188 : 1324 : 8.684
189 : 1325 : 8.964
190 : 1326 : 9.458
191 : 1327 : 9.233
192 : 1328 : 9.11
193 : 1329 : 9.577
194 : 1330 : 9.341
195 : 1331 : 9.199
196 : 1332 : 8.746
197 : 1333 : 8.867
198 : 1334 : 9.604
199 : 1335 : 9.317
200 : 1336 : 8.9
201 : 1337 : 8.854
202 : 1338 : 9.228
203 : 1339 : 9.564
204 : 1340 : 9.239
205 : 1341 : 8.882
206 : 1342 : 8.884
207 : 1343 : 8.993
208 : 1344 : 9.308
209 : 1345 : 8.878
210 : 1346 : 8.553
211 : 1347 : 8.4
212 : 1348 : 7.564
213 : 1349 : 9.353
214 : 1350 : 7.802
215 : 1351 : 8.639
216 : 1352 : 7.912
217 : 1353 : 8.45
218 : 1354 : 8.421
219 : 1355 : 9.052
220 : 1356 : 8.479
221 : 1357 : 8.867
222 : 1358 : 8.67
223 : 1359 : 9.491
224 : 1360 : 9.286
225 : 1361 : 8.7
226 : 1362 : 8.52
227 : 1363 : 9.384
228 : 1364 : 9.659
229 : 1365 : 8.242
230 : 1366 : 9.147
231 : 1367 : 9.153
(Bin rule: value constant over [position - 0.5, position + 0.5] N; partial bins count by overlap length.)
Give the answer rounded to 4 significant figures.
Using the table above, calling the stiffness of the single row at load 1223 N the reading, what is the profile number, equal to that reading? 4.680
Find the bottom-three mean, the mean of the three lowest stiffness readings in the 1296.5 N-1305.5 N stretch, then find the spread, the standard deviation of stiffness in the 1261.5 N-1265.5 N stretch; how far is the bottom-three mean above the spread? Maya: 7.5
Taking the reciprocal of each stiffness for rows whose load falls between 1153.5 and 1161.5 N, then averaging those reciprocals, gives 0.14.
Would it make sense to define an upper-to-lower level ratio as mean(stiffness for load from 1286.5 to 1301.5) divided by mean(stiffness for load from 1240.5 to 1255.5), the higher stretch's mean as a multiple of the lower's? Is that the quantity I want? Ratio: 1.31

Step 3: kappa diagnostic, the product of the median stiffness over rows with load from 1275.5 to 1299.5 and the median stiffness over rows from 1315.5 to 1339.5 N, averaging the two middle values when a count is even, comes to 64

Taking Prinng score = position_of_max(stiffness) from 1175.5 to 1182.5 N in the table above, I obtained 1178 N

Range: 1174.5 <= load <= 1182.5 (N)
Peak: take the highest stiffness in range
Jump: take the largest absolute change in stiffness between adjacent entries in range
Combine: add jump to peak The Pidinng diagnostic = 8.9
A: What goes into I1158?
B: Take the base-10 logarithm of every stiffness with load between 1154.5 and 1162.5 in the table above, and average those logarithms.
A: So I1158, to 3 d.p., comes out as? 0.858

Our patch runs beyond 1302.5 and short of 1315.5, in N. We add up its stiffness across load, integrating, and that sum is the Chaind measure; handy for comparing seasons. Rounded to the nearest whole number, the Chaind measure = 109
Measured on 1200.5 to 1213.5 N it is 59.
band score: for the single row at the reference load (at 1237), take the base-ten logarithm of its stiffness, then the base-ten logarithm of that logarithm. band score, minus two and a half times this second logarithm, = 0.27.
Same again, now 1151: 0.22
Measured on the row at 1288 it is 0.18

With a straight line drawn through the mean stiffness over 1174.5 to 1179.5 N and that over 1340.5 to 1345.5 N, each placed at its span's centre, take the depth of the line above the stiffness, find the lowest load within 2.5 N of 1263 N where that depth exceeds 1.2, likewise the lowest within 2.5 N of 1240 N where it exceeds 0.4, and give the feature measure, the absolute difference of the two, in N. 23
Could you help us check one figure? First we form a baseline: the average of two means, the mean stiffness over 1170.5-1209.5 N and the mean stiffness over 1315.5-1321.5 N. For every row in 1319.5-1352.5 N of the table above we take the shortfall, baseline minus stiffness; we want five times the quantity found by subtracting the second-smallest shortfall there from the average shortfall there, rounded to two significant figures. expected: 3.4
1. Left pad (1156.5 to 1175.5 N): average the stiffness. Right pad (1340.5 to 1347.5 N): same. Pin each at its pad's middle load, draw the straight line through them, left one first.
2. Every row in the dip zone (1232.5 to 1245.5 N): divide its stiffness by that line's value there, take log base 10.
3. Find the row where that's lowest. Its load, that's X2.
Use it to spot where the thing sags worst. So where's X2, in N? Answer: 1239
